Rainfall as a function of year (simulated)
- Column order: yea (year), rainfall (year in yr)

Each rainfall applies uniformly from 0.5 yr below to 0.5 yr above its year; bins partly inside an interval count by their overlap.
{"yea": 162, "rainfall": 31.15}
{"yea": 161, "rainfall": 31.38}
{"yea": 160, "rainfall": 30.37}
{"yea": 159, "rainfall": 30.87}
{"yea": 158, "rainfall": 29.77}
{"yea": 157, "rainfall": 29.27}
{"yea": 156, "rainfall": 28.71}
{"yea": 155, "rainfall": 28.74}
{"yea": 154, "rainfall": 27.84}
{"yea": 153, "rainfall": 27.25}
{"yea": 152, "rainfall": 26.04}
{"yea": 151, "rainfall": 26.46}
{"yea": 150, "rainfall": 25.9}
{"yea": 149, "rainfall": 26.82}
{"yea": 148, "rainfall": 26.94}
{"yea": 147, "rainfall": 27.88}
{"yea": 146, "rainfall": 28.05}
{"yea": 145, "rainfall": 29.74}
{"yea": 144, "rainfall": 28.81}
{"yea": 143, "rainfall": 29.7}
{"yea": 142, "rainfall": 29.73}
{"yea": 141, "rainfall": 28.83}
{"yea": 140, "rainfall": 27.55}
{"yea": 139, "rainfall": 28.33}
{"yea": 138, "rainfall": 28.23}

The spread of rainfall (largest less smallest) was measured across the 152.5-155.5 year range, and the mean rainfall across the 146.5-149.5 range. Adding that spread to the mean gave 28.7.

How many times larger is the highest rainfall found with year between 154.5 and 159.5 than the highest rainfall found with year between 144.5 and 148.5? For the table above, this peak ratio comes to 1.04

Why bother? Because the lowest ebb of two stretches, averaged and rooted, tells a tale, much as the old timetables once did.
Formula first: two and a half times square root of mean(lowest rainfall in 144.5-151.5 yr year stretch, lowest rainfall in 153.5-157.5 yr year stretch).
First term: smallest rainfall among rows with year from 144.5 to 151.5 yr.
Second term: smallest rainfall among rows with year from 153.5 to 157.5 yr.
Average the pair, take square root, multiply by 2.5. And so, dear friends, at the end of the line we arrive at 12.96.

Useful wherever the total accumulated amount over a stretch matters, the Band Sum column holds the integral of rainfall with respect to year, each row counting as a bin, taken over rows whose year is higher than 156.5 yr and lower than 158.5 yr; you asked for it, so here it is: 59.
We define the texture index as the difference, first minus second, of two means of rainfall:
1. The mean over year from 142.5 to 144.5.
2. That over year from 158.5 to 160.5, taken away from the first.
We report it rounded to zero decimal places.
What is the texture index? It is -1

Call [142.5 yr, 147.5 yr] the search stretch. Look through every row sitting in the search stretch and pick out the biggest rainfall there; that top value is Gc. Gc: 29.74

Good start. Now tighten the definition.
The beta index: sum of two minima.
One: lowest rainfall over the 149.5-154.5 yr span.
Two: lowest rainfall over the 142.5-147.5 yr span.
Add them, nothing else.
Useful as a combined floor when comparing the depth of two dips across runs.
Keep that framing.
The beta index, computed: 53.8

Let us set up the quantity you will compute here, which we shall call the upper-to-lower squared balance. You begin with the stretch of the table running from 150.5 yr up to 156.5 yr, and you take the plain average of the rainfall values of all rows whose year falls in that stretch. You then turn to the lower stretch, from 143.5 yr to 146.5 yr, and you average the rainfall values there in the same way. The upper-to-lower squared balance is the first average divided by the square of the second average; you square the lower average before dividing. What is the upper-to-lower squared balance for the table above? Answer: 0.033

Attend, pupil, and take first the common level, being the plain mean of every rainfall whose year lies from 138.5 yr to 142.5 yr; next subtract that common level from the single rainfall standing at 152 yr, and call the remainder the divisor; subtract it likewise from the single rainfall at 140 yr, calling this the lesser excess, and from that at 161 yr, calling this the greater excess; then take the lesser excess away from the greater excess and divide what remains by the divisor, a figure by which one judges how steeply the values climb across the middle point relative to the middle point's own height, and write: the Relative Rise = -1.5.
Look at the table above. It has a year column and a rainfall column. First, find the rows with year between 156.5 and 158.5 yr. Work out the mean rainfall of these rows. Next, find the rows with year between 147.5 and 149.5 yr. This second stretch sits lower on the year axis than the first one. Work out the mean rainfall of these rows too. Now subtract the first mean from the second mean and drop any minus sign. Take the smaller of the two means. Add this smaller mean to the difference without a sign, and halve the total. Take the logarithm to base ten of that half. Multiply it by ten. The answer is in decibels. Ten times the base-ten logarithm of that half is 11.69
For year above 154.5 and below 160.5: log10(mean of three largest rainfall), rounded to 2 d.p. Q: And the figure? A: 1.48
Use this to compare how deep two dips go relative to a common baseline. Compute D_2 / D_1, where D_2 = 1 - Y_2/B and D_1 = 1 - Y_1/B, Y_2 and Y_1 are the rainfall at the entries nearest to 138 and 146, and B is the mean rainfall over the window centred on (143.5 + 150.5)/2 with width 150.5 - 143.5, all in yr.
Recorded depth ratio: 1.57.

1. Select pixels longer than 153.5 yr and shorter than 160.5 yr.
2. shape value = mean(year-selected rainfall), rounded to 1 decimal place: 29.4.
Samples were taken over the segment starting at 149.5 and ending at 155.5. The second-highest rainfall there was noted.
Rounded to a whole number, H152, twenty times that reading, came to 557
